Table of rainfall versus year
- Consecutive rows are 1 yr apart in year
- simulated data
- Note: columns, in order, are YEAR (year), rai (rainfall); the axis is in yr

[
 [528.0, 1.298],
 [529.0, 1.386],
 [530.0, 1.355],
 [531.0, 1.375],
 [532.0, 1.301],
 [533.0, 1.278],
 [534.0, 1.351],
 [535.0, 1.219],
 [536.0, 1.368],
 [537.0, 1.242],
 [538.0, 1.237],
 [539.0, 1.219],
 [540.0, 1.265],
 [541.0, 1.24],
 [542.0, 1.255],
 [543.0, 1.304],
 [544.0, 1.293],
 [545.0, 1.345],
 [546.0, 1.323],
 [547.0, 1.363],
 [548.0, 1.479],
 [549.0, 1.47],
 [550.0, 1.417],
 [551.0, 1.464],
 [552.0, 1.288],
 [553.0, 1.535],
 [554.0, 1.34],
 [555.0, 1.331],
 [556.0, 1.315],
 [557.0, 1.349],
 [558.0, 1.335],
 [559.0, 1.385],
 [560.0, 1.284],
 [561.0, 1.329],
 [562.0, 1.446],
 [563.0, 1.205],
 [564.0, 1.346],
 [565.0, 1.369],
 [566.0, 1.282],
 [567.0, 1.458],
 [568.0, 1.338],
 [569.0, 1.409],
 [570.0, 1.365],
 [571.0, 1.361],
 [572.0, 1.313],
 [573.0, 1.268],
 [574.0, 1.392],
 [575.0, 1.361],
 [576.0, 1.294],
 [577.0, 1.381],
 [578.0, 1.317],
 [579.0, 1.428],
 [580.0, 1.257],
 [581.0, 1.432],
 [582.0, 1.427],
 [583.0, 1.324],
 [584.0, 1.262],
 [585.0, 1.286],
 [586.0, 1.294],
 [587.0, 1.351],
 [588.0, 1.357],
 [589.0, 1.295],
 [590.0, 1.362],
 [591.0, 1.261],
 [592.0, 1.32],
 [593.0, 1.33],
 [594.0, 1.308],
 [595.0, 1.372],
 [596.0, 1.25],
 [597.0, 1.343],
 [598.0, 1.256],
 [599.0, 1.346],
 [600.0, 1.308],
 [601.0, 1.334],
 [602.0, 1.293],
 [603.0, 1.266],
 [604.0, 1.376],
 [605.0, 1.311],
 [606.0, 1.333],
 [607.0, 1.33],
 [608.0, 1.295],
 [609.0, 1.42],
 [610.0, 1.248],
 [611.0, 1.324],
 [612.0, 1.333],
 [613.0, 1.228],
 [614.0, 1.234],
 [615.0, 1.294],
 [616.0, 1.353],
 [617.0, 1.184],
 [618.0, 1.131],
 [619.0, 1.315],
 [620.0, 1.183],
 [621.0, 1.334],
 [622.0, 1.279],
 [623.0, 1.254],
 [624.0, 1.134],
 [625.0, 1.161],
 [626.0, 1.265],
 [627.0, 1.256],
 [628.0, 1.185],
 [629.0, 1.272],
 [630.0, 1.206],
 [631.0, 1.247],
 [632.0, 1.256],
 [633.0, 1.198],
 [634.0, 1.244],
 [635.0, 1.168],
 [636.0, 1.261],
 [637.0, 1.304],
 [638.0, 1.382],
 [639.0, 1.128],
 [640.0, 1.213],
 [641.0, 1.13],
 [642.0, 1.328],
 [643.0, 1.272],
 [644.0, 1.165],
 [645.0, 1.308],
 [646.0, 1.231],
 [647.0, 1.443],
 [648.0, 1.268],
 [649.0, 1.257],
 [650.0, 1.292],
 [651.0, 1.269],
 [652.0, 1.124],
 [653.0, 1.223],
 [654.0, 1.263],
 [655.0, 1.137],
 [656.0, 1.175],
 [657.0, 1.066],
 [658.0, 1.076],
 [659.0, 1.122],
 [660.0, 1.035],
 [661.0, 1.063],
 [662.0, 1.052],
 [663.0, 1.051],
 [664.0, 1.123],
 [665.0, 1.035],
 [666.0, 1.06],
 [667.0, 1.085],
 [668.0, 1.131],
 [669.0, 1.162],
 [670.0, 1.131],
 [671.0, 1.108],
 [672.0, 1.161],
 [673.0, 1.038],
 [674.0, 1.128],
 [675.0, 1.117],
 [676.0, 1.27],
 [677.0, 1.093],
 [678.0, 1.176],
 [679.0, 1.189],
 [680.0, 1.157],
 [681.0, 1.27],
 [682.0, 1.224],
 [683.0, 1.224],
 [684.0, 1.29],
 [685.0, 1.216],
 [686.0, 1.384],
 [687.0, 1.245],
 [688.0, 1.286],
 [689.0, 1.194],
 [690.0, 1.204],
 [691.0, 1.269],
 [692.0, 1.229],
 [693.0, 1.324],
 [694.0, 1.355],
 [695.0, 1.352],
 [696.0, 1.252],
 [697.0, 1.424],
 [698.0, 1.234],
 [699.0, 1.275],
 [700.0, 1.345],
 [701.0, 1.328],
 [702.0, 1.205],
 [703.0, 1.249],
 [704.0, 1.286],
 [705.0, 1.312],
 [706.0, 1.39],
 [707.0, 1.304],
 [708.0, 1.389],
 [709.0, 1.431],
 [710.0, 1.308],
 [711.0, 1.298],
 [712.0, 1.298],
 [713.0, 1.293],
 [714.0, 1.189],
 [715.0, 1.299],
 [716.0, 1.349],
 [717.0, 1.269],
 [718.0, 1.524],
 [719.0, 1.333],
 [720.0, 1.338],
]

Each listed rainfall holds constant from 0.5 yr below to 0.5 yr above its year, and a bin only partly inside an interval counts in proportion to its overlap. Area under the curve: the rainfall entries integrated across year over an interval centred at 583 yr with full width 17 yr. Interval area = 22.7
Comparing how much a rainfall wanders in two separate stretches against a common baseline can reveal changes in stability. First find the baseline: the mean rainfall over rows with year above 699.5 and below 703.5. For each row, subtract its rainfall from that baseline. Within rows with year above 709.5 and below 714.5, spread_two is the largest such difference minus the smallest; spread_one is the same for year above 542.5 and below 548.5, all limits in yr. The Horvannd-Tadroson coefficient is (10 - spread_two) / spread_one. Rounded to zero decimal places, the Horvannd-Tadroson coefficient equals 53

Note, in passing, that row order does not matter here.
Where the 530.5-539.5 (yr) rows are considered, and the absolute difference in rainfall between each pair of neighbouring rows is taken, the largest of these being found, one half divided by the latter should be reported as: 3.36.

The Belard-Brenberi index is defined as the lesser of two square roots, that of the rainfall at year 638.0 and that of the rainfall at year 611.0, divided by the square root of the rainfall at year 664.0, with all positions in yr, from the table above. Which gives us 1.09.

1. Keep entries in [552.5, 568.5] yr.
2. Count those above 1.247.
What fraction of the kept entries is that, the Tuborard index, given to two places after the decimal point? 0.94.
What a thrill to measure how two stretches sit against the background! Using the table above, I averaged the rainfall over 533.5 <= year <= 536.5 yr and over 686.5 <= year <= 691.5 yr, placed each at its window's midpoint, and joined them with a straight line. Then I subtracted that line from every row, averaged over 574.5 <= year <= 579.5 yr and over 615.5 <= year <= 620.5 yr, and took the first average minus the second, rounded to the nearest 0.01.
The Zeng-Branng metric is 0.10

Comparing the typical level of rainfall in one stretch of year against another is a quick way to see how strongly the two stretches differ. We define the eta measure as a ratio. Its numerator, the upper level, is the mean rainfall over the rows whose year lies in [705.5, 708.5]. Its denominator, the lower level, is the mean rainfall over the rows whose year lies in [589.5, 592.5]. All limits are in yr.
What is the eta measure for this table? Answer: 1.04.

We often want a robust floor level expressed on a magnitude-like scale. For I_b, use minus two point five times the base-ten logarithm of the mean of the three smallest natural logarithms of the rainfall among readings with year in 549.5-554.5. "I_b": 1.31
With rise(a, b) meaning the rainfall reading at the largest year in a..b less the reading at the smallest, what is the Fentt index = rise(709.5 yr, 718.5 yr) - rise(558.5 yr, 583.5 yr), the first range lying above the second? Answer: 0.28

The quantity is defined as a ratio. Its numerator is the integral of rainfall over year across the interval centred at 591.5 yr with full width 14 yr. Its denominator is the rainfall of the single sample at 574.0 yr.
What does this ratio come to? 13.2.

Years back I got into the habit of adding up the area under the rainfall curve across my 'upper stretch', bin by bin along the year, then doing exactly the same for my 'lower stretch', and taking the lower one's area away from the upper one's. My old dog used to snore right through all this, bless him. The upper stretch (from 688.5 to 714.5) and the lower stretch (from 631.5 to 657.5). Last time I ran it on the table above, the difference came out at 1.6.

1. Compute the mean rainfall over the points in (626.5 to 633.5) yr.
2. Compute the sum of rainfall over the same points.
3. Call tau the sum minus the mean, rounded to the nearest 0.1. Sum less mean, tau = 7.4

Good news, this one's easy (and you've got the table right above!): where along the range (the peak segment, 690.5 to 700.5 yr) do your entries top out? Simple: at 697.0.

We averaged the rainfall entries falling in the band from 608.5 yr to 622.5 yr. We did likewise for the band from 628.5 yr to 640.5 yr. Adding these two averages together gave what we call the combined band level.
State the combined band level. 2.52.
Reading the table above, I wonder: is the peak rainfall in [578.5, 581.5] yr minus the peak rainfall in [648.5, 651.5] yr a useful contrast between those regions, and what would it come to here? 0.14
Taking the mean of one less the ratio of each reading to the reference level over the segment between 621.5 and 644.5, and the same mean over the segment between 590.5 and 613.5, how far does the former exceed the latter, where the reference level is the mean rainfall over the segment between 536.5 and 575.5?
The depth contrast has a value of 0.06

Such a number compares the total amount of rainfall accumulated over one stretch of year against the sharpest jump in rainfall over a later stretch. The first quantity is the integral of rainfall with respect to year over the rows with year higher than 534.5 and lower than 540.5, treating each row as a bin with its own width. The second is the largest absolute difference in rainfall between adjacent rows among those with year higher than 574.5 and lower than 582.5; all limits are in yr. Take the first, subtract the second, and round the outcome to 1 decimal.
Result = 7.4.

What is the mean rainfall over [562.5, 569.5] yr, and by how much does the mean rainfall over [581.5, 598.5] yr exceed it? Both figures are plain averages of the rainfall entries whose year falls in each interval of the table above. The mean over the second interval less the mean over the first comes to -0.026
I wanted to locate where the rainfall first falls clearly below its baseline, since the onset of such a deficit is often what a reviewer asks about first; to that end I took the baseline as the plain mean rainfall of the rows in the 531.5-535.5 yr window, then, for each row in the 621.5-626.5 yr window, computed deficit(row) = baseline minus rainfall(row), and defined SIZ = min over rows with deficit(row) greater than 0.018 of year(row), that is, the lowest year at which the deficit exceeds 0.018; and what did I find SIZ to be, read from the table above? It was 623.0 yr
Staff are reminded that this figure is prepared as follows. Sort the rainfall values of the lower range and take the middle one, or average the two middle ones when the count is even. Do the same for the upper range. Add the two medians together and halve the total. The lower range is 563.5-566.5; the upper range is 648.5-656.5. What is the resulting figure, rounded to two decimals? 1.29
